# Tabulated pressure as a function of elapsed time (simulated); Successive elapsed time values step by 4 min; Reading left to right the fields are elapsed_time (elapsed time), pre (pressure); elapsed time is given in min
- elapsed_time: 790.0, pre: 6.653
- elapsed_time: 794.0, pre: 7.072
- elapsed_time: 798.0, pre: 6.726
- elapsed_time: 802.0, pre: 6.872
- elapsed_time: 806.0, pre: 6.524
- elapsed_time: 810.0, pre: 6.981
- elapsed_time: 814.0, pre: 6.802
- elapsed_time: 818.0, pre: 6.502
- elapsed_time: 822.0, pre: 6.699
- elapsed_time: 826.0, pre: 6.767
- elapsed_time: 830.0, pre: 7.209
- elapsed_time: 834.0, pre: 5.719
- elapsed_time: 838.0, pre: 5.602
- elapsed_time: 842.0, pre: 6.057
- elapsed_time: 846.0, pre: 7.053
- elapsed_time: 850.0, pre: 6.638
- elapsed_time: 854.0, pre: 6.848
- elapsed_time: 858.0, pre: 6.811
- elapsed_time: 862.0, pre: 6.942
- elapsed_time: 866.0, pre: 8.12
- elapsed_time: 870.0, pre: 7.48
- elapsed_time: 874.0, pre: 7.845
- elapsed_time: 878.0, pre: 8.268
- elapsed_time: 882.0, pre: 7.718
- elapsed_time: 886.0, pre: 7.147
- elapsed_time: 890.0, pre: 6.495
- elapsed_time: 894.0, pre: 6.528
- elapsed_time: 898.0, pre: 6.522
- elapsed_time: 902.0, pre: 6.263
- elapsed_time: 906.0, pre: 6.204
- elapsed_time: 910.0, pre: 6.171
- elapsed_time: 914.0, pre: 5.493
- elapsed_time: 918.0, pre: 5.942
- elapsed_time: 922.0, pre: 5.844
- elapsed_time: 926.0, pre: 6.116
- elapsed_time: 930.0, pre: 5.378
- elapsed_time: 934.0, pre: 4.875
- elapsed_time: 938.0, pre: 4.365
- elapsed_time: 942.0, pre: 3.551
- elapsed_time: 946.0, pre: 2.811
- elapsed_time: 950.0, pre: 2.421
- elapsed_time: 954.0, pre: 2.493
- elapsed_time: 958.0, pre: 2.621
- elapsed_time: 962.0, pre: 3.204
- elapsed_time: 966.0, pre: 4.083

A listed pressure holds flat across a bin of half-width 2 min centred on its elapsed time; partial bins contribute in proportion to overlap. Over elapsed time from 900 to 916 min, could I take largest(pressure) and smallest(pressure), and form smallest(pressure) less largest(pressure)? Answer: -0.8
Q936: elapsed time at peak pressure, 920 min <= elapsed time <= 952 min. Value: 926.0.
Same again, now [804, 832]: 830.0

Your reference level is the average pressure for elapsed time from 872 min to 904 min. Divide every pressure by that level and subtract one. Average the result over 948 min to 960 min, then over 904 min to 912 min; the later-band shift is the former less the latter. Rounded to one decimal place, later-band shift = -0.5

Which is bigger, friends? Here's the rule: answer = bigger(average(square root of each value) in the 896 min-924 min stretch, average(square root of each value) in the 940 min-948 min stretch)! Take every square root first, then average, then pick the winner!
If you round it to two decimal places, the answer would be 2.46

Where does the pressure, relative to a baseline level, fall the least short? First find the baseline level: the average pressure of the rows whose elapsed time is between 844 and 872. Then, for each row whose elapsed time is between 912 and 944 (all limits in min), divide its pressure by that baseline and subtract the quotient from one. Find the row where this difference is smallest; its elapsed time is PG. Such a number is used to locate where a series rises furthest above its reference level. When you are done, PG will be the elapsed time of 926.0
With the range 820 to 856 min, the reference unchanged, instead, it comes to 830.0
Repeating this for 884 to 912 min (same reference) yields 886.0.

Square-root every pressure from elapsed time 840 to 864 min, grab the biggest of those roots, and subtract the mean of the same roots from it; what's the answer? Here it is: 0.06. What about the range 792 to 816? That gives 0.05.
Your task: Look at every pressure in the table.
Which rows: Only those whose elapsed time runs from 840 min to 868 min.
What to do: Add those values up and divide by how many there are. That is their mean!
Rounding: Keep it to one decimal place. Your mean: 6.9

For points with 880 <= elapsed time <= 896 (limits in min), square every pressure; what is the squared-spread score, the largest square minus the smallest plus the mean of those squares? 66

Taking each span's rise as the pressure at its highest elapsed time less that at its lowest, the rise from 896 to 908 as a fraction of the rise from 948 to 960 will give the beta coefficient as -1.6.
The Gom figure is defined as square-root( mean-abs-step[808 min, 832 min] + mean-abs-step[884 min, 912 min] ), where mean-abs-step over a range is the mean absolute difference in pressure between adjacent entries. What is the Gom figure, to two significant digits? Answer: 0.64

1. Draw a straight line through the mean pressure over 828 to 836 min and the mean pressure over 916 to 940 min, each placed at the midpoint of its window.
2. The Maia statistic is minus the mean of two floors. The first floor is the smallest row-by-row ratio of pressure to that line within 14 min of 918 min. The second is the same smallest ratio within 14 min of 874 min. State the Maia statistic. -1.06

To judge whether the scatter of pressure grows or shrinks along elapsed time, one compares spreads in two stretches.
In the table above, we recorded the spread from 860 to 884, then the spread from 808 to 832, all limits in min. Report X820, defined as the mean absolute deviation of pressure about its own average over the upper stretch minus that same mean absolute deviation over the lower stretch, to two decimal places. 0.17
